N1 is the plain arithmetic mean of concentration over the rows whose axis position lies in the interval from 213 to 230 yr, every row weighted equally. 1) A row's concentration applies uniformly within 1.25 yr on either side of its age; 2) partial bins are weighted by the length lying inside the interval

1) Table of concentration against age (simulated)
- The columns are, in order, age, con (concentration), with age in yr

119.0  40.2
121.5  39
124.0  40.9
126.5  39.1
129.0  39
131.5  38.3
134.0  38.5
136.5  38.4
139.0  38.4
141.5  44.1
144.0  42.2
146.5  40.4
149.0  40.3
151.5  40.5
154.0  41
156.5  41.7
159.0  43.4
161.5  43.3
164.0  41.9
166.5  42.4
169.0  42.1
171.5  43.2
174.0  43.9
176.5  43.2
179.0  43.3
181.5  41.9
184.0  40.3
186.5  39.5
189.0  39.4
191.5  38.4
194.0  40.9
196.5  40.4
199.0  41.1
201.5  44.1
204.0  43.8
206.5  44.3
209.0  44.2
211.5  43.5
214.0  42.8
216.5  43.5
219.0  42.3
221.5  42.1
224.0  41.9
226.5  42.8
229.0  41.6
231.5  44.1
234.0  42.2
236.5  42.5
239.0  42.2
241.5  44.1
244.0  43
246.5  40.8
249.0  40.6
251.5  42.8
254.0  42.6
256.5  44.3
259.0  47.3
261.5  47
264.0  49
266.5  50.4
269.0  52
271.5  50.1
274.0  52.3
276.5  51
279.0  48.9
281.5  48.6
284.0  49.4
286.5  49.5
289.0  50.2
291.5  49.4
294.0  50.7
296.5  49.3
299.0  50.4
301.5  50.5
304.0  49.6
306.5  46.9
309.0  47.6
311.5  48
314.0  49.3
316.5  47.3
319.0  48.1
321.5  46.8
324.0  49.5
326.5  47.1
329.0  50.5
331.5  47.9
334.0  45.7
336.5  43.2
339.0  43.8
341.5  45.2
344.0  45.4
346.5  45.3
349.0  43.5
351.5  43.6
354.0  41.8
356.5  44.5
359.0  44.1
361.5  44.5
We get 42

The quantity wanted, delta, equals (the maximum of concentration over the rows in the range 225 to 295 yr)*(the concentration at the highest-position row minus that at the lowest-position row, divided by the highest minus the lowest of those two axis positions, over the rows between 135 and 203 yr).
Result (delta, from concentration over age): 5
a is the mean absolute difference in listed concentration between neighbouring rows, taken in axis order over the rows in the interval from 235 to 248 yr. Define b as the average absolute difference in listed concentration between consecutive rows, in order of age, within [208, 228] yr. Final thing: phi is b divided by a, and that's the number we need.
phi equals 0.5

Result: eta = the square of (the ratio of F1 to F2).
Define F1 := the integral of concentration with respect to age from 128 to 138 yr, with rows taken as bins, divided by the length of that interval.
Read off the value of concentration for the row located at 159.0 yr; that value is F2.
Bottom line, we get 0.79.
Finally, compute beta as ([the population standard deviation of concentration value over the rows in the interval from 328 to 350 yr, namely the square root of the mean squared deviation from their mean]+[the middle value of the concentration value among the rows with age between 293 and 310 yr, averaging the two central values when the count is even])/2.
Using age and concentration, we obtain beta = 25.9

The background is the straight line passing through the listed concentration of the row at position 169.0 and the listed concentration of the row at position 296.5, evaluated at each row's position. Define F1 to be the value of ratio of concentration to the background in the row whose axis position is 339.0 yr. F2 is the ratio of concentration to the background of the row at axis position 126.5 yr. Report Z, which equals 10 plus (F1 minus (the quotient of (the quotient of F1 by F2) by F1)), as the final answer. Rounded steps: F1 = 0.85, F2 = 0.985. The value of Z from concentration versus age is 9.83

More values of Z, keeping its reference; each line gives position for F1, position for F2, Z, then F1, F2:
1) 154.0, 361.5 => 9.80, 0.99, 0.840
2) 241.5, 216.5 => 9.93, 0.95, 0.971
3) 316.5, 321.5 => 9.85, 0.94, 0.923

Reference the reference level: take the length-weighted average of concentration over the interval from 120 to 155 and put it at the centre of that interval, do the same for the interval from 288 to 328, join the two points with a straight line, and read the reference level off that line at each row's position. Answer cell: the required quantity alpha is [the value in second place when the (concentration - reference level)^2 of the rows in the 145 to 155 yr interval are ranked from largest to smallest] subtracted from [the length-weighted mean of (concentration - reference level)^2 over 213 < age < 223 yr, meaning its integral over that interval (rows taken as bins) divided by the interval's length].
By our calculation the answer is 2.6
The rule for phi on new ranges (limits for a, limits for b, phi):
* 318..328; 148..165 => 0.4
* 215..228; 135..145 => 4.1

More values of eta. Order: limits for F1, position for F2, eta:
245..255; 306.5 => 0.79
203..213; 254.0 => 1.06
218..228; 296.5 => 0.73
